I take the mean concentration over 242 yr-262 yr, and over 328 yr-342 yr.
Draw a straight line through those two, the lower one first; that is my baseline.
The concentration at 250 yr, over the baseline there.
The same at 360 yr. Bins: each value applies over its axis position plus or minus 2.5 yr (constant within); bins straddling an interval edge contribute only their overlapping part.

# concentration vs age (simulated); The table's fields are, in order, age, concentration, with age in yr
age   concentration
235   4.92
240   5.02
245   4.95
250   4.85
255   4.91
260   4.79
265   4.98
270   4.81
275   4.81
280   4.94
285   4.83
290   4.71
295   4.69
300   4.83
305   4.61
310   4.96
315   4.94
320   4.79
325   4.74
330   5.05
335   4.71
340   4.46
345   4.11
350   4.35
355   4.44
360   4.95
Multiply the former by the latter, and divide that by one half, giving 2.09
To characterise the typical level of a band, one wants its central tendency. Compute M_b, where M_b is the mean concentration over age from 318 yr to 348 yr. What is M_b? 4.64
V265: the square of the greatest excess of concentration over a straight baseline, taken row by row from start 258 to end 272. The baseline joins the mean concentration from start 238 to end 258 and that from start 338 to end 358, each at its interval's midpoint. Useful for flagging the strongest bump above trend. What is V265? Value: 0.023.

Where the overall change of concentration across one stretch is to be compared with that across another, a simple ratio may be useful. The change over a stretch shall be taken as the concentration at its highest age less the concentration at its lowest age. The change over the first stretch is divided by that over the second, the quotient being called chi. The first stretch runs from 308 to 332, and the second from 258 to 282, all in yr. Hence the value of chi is 0.60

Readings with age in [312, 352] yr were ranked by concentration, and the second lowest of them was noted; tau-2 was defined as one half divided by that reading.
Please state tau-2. 0.115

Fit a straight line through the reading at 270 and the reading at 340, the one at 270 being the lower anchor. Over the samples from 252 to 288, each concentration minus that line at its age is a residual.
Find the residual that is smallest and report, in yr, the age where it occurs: 260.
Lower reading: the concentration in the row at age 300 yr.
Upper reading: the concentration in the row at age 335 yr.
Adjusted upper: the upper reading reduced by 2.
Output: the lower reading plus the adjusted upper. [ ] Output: 7.54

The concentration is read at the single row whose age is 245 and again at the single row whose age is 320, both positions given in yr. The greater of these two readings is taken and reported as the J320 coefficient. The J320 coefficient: 4.95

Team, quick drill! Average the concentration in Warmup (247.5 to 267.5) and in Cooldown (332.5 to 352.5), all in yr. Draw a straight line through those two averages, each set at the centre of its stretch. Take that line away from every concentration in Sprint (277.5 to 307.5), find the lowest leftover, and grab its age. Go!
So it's 305 yr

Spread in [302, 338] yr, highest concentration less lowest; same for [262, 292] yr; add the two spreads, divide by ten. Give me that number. 0.071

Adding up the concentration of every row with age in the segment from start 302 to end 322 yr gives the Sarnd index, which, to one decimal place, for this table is 19.3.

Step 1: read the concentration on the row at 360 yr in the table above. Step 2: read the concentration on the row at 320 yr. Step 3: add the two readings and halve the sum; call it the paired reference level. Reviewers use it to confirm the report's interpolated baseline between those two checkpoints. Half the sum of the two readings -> 4.87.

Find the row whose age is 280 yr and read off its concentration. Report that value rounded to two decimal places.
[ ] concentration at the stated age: 4.94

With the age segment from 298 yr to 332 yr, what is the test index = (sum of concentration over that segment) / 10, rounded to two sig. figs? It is 3.4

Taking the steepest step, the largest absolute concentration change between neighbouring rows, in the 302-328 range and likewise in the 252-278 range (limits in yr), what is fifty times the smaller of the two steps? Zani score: 9.5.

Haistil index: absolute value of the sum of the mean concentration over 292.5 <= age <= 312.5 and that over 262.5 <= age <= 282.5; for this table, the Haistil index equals 9.66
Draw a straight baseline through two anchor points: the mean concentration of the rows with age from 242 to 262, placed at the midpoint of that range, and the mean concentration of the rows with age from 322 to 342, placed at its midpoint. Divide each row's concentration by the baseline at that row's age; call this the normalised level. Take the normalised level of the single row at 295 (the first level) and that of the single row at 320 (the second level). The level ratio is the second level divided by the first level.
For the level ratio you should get 1.03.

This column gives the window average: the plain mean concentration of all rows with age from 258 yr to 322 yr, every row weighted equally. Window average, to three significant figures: 4.82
